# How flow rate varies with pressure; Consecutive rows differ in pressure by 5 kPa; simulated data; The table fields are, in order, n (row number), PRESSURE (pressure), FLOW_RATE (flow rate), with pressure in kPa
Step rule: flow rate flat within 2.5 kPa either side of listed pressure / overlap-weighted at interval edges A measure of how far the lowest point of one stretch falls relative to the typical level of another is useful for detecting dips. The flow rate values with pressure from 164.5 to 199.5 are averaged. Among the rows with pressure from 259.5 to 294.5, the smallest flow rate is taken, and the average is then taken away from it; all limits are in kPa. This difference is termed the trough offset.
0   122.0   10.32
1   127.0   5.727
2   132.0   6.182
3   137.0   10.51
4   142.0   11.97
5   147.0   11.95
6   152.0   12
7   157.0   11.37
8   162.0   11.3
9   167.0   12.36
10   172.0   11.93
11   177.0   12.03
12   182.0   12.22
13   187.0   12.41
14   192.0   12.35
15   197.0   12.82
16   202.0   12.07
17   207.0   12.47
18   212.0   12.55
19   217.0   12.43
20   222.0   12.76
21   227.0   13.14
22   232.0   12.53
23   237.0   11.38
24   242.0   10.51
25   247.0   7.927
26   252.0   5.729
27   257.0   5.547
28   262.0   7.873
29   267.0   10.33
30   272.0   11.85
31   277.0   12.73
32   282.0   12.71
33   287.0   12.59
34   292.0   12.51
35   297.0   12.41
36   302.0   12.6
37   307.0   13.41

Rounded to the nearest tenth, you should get -4.4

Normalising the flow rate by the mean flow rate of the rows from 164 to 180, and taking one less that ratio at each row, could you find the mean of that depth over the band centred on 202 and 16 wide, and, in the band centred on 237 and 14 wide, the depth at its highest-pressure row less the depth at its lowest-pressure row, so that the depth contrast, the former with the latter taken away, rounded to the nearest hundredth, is -0.20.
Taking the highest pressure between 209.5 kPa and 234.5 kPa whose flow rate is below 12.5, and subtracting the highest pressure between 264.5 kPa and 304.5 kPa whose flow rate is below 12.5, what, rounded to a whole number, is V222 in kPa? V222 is -80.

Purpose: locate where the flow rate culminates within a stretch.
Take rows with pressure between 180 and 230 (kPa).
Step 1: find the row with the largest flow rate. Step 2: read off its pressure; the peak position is 227.0 kPa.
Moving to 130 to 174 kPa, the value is 167.0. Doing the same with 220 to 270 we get 227.0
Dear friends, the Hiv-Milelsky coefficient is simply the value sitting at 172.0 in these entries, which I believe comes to 11.93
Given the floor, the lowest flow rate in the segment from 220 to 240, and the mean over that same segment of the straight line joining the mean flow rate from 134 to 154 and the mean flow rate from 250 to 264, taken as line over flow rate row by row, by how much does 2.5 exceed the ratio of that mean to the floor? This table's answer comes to 2.446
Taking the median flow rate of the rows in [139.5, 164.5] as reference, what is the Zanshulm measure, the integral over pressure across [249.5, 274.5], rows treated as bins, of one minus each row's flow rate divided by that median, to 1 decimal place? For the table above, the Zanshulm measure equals 7.7 kPa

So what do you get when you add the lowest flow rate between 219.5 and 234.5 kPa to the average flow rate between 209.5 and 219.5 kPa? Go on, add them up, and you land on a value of 25.0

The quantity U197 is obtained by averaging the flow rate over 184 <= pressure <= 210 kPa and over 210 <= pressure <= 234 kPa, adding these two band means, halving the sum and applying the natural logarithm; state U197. 2.53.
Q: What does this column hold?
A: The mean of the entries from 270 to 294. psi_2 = 12.5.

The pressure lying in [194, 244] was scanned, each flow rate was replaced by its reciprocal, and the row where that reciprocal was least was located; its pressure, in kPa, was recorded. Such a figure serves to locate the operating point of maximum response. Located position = 227.0 kPa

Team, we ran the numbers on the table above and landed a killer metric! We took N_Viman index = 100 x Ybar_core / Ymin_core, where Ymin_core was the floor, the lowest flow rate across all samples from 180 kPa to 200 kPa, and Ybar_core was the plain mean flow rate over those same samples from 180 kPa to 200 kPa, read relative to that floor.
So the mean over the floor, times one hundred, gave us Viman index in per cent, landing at 102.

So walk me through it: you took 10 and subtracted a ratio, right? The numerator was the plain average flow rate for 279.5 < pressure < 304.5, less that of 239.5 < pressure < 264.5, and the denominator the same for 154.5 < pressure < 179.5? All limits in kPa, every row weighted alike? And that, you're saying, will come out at 9.6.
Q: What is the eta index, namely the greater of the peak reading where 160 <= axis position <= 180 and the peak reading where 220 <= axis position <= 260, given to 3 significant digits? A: 13.1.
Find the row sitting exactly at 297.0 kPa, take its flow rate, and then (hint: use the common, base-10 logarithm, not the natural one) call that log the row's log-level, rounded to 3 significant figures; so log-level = 1.09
